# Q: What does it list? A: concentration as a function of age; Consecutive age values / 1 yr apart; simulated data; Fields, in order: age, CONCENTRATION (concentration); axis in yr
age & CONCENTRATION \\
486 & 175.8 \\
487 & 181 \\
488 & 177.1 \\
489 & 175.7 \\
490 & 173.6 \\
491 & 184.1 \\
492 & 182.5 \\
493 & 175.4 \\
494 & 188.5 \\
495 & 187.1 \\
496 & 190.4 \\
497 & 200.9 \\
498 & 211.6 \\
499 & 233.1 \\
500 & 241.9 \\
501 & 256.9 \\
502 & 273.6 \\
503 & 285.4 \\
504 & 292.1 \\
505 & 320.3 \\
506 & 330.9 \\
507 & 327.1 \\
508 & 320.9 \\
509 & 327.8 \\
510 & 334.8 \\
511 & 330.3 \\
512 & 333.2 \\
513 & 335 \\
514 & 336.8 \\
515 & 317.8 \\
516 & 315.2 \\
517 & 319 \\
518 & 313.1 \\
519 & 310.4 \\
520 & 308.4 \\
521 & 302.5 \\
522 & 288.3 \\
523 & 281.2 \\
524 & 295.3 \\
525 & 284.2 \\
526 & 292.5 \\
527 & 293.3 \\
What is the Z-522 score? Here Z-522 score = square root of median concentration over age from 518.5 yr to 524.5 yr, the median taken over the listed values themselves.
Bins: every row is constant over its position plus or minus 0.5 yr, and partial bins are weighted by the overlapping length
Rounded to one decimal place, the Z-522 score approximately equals 17.3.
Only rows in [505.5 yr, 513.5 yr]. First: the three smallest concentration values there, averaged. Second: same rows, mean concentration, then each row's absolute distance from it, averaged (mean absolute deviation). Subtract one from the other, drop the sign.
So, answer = 322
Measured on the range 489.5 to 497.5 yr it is 171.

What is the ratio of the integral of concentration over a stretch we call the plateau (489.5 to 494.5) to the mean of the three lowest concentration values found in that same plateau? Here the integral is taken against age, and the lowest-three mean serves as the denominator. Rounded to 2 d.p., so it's 5.10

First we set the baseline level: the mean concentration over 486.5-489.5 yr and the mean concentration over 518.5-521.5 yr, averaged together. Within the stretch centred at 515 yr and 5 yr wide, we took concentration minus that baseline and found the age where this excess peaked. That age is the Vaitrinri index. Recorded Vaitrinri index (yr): 514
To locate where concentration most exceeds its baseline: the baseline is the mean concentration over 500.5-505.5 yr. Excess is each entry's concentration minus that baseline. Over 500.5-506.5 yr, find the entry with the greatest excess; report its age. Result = 506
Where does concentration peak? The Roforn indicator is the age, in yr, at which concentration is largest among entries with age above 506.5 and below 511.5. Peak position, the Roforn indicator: 510 yr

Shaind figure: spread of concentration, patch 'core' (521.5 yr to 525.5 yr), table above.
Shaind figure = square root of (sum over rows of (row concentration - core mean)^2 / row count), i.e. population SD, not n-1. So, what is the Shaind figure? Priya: 5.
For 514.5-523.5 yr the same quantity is 13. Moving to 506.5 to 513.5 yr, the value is 5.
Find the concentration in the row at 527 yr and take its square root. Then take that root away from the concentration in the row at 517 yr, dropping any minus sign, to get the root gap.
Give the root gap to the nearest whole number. 302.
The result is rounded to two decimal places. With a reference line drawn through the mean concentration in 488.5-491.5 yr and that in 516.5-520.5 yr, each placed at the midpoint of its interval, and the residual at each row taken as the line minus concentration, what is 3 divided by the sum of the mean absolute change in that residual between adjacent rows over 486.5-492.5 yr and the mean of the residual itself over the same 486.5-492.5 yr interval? 0.95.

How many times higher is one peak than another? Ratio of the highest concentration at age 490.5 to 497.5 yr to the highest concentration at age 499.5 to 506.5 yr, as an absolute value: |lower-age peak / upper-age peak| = 0.61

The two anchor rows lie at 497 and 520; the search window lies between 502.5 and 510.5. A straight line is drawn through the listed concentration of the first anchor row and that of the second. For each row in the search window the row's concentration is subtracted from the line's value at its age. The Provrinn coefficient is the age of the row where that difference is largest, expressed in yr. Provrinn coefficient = 503 yr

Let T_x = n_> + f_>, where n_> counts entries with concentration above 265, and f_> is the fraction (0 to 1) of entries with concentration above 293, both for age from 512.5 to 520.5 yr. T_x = 9.0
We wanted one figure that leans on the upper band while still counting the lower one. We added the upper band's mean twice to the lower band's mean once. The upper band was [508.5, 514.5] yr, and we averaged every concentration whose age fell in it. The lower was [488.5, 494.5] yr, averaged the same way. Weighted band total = 846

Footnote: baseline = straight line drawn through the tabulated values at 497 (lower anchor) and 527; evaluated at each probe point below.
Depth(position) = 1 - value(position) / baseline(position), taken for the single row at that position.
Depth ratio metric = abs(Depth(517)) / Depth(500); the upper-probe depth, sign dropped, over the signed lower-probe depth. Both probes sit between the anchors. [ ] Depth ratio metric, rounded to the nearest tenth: -1.4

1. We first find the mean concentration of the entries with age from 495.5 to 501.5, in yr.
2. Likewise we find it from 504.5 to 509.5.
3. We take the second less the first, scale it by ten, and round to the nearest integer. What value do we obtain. 1029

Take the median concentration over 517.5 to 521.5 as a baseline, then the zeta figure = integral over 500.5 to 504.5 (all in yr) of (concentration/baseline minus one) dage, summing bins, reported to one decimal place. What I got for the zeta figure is -0.4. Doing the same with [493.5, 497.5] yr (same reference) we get -1.5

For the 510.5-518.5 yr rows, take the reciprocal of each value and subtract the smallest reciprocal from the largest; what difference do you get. 0.0002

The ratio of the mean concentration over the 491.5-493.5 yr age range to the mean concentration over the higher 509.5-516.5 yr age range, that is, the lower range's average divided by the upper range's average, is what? 0.5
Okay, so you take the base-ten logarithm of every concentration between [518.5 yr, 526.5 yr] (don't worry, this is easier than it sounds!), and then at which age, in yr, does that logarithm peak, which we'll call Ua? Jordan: 519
